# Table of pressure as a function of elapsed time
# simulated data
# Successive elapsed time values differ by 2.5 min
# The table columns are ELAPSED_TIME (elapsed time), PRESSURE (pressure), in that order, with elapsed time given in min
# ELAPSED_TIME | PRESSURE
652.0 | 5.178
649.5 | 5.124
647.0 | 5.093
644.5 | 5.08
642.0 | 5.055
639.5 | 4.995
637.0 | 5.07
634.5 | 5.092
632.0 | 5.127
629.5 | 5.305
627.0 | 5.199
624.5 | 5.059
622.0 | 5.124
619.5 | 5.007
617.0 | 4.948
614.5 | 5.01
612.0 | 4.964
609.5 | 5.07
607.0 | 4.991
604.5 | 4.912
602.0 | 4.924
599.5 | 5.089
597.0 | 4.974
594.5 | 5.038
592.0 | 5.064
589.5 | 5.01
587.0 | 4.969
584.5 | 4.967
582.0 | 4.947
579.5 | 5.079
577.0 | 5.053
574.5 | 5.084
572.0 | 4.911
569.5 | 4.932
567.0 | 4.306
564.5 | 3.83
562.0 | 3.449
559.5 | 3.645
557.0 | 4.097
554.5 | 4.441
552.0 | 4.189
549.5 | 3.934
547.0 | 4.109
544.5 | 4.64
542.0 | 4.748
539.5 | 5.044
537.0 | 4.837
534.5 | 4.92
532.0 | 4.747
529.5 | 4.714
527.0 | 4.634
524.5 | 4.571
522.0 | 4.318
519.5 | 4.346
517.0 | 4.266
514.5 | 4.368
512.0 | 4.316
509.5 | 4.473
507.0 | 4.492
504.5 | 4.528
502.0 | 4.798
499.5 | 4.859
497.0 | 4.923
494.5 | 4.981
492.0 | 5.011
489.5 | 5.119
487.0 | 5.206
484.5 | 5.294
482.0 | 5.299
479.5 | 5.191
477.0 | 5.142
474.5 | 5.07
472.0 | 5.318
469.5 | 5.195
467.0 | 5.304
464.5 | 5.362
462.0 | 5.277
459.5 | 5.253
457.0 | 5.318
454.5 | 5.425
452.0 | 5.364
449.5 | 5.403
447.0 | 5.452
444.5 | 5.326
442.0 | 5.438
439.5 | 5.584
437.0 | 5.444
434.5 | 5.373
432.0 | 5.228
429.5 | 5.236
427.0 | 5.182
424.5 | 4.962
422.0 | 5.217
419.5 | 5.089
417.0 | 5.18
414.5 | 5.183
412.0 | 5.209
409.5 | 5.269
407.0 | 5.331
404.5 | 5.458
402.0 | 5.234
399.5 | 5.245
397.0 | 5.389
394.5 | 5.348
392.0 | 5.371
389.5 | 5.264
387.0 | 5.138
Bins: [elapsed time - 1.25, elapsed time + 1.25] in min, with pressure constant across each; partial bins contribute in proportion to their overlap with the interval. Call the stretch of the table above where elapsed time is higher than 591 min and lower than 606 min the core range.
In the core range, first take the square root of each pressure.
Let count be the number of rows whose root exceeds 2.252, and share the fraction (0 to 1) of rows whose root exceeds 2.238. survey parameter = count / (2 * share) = 1.0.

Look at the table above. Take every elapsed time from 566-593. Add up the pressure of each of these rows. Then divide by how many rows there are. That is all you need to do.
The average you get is 4.94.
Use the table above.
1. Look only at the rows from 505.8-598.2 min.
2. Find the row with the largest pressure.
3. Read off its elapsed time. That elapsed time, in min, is 574.5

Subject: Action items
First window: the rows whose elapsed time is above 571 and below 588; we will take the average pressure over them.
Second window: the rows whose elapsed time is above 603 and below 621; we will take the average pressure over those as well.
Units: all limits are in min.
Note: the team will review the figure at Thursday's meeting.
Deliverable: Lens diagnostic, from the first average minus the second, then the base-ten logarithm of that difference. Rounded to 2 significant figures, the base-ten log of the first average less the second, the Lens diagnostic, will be -1.8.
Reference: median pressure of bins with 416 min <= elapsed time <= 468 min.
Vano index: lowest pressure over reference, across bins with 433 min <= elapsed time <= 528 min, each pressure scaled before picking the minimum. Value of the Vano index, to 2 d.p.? 0.80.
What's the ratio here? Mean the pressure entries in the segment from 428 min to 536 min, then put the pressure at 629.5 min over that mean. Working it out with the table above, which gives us 1.06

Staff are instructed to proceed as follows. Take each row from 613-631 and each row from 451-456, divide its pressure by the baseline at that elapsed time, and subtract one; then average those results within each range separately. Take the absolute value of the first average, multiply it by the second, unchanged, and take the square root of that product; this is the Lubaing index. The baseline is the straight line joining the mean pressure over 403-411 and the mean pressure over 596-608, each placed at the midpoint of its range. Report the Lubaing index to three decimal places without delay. 0.028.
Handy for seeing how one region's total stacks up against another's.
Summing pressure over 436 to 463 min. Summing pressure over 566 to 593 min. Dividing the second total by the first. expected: 0.92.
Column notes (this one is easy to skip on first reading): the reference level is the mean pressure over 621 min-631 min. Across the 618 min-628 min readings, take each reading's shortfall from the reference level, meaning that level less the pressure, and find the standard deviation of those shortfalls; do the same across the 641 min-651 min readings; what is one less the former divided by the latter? -1.9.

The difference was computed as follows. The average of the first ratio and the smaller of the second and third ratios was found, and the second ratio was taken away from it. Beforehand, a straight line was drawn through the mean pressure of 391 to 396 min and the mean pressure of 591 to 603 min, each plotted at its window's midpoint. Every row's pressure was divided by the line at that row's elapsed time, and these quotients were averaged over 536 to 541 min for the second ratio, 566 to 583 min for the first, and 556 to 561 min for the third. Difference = -0.10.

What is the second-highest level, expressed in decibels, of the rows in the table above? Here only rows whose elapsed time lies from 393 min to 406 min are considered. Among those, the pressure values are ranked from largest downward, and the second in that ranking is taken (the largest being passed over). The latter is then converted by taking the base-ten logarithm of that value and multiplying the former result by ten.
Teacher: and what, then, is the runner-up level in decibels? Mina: 7.32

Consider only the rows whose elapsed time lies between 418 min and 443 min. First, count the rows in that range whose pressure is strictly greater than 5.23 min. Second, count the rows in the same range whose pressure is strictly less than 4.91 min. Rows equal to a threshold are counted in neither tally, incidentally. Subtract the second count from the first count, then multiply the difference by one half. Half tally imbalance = 2.5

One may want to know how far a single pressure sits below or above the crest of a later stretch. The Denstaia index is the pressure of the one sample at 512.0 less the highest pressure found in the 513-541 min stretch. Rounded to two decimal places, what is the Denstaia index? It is -0.73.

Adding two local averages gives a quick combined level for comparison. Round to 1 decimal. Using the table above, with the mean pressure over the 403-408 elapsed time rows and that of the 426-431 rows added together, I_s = 10.6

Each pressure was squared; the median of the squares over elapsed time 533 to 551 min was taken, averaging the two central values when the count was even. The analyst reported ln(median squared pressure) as 3.12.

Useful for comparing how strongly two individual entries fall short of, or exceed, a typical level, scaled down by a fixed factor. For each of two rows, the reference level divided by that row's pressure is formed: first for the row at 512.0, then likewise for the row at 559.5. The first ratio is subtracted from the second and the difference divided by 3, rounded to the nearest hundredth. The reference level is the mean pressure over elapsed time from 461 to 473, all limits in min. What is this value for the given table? 0.08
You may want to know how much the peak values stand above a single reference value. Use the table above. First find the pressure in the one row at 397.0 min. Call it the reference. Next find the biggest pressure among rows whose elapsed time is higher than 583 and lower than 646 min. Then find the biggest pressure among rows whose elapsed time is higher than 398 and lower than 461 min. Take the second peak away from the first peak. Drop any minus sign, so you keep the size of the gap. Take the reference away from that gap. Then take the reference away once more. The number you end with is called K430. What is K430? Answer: -10.5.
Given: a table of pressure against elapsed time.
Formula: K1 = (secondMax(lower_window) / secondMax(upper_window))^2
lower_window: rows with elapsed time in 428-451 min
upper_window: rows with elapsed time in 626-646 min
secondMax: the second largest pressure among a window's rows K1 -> 1.10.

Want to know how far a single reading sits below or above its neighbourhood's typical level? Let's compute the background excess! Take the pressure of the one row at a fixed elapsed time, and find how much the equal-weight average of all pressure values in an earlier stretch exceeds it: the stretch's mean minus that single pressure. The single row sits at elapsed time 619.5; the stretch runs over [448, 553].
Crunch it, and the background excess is -0.1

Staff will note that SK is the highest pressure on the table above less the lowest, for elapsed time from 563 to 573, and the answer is 1.10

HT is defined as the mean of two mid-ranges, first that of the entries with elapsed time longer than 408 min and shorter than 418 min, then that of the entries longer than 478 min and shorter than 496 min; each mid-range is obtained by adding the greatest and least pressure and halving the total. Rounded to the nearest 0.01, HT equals 5.18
